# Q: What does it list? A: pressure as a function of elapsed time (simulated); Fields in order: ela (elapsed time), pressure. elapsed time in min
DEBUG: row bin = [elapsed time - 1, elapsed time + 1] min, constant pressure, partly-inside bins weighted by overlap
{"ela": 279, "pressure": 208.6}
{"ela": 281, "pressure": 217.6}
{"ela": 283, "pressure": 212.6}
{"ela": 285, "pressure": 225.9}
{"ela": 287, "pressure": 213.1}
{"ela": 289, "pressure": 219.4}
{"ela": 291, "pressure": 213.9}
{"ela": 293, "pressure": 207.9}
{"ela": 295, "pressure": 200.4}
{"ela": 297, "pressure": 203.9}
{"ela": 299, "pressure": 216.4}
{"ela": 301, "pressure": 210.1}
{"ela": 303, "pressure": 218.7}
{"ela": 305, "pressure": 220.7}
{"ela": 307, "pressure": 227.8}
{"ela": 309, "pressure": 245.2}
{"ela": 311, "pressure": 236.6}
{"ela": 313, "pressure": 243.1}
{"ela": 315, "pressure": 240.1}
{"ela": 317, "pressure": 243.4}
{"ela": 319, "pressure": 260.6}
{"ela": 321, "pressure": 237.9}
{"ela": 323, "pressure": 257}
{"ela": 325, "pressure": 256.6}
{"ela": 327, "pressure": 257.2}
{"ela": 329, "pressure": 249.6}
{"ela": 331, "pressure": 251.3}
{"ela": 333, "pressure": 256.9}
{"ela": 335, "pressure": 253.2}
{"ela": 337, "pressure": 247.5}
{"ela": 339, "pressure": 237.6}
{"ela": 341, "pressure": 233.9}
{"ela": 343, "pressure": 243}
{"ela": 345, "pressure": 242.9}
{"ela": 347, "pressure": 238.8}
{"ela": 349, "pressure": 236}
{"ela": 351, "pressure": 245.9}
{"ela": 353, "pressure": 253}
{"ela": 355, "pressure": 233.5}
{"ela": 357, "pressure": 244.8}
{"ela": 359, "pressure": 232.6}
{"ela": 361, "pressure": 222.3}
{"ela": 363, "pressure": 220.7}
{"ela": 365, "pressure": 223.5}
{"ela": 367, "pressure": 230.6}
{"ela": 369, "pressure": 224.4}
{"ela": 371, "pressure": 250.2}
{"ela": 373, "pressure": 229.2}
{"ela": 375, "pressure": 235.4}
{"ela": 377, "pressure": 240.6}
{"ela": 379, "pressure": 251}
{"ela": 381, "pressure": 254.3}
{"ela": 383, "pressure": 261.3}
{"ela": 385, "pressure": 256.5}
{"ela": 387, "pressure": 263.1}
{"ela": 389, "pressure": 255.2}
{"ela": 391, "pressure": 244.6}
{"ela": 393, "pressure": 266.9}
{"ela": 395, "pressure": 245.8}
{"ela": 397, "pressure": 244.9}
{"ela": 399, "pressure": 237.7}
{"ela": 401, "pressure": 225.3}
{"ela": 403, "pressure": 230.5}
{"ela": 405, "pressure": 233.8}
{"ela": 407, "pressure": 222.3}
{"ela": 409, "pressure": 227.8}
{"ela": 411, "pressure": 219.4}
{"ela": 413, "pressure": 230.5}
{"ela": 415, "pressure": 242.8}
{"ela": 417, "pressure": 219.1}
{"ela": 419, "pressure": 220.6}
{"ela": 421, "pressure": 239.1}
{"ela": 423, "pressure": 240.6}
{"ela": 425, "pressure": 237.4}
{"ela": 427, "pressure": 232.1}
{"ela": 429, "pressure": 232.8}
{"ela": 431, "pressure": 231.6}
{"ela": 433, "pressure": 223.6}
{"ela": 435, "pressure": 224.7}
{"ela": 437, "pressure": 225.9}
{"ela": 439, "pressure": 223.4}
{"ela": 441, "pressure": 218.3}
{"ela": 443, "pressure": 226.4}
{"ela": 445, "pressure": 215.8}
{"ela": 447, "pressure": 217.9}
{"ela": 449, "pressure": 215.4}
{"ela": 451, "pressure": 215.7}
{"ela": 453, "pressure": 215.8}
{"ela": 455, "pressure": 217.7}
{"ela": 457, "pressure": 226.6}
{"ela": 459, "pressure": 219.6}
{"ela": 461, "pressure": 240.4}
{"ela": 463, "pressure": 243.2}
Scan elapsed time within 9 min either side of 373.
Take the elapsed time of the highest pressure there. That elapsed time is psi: 381 min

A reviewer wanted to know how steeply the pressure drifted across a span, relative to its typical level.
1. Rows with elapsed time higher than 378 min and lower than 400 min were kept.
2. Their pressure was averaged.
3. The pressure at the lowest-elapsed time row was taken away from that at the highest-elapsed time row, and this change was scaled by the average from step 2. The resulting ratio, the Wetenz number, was -0.05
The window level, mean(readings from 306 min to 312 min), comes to 237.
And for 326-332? 253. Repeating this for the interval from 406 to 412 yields 223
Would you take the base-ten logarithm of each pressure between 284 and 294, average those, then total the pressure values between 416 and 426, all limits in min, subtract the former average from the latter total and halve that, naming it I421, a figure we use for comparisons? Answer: 577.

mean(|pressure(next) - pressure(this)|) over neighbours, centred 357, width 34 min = 9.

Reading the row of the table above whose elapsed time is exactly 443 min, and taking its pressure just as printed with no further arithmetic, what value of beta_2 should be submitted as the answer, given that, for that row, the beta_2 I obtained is 226.4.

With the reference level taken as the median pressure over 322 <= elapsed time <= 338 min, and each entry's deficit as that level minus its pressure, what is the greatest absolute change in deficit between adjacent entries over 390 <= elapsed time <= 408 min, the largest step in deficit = 22.3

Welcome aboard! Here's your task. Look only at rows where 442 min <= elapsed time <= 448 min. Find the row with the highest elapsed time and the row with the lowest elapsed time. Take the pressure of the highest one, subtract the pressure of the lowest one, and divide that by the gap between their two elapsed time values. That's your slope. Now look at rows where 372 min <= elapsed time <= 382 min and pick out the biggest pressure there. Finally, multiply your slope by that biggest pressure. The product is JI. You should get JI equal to -540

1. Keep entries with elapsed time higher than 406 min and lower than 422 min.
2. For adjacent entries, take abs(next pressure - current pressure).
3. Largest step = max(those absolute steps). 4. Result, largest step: 24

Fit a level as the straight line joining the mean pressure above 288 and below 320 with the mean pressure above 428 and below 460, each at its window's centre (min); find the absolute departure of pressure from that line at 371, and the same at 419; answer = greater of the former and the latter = 26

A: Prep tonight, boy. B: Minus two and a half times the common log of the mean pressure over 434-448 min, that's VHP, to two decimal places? -5.86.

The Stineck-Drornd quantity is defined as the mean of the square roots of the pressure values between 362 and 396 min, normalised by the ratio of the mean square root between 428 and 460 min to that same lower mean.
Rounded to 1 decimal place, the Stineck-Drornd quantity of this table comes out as 16.4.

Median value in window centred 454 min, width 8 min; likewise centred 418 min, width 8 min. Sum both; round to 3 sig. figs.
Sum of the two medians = 447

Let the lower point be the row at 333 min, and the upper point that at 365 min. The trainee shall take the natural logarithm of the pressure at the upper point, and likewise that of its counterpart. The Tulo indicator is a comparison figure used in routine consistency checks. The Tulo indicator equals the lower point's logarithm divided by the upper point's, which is 1.03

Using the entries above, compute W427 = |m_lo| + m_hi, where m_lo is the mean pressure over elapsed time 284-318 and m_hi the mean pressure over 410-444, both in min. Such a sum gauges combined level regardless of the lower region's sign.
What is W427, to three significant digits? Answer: 451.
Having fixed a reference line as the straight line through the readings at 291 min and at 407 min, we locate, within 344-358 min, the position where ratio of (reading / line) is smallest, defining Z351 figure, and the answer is 355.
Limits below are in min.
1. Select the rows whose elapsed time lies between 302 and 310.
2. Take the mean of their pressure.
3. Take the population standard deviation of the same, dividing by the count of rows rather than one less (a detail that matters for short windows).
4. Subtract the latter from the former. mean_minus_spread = 218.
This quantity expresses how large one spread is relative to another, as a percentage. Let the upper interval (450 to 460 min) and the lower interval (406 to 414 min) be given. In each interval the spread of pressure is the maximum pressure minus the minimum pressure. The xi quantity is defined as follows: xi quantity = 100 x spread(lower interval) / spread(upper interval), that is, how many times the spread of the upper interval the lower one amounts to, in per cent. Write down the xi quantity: 102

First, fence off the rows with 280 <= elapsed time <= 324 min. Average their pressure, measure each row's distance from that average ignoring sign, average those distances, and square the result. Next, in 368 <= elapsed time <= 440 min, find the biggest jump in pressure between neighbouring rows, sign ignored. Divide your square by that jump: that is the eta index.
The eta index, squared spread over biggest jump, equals 8.0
